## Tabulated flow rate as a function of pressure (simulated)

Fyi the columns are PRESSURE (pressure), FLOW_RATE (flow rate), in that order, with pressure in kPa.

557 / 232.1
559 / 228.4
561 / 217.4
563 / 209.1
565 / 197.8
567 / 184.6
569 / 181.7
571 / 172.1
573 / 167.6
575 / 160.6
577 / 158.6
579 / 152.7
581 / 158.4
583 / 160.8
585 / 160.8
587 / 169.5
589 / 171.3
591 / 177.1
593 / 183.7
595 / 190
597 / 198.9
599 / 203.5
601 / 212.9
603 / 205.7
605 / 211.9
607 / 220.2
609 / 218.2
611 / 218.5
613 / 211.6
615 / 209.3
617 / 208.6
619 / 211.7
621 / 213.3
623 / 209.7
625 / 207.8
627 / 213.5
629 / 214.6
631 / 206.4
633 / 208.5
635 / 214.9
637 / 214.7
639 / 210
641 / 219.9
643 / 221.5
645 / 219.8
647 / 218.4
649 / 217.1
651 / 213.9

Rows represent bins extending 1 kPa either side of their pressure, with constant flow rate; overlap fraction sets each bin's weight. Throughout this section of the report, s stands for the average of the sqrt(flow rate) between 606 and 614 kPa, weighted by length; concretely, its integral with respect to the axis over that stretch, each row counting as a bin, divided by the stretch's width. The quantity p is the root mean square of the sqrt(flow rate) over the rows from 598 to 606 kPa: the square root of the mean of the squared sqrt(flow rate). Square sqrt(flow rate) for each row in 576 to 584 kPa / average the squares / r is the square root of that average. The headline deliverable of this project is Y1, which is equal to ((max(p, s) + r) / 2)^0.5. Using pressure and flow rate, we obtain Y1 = 3.69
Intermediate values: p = 14.4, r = 12.6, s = 14.7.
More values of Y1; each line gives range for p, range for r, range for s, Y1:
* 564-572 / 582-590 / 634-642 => 3.71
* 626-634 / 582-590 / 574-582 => 3.70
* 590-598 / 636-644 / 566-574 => 3.77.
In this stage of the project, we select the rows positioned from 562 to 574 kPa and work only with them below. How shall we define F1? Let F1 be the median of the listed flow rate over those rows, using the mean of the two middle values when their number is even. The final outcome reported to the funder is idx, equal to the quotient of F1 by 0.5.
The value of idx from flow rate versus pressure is 366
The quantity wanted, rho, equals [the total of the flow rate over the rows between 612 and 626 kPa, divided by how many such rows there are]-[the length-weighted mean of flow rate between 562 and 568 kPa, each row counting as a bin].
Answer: 13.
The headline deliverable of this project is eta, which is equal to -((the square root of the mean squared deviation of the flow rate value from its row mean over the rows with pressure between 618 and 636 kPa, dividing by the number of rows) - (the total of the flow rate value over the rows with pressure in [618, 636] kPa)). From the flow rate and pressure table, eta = 1897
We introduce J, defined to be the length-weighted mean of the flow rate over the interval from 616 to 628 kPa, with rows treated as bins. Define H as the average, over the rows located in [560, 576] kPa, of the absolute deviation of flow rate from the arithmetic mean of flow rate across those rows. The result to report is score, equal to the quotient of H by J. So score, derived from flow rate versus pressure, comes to 0.077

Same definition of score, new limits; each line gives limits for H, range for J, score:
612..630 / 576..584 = 0.013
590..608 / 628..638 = 0.055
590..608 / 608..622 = 0.054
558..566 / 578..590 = 0.060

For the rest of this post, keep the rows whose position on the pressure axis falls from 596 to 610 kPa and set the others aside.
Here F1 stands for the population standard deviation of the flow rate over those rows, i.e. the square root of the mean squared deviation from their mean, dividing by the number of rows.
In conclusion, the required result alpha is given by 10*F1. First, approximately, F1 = 7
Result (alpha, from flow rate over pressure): 72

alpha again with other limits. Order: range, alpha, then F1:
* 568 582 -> 92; 9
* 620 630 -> 26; 3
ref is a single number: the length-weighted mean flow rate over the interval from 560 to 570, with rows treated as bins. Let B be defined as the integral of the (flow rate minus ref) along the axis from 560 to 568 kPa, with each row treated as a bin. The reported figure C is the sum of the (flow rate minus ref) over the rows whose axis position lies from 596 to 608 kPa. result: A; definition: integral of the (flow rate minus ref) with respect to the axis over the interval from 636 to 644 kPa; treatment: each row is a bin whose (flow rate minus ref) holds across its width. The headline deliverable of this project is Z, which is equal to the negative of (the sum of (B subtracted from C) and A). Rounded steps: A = 147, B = 33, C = 64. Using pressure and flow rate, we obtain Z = -179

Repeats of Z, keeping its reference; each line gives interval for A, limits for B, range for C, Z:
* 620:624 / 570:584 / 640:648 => -653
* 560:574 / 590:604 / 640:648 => -4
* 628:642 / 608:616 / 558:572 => -78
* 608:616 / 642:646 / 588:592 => 8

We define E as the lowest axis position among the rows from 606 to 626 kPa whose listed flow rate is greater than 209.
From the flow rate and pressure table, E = 607 kPa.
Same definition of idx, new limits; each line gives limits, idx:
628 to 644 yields 429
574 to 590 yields 321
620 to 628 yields 423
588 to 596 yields 361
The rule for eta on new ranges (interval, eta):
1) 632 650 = 1941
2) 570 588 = 1455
